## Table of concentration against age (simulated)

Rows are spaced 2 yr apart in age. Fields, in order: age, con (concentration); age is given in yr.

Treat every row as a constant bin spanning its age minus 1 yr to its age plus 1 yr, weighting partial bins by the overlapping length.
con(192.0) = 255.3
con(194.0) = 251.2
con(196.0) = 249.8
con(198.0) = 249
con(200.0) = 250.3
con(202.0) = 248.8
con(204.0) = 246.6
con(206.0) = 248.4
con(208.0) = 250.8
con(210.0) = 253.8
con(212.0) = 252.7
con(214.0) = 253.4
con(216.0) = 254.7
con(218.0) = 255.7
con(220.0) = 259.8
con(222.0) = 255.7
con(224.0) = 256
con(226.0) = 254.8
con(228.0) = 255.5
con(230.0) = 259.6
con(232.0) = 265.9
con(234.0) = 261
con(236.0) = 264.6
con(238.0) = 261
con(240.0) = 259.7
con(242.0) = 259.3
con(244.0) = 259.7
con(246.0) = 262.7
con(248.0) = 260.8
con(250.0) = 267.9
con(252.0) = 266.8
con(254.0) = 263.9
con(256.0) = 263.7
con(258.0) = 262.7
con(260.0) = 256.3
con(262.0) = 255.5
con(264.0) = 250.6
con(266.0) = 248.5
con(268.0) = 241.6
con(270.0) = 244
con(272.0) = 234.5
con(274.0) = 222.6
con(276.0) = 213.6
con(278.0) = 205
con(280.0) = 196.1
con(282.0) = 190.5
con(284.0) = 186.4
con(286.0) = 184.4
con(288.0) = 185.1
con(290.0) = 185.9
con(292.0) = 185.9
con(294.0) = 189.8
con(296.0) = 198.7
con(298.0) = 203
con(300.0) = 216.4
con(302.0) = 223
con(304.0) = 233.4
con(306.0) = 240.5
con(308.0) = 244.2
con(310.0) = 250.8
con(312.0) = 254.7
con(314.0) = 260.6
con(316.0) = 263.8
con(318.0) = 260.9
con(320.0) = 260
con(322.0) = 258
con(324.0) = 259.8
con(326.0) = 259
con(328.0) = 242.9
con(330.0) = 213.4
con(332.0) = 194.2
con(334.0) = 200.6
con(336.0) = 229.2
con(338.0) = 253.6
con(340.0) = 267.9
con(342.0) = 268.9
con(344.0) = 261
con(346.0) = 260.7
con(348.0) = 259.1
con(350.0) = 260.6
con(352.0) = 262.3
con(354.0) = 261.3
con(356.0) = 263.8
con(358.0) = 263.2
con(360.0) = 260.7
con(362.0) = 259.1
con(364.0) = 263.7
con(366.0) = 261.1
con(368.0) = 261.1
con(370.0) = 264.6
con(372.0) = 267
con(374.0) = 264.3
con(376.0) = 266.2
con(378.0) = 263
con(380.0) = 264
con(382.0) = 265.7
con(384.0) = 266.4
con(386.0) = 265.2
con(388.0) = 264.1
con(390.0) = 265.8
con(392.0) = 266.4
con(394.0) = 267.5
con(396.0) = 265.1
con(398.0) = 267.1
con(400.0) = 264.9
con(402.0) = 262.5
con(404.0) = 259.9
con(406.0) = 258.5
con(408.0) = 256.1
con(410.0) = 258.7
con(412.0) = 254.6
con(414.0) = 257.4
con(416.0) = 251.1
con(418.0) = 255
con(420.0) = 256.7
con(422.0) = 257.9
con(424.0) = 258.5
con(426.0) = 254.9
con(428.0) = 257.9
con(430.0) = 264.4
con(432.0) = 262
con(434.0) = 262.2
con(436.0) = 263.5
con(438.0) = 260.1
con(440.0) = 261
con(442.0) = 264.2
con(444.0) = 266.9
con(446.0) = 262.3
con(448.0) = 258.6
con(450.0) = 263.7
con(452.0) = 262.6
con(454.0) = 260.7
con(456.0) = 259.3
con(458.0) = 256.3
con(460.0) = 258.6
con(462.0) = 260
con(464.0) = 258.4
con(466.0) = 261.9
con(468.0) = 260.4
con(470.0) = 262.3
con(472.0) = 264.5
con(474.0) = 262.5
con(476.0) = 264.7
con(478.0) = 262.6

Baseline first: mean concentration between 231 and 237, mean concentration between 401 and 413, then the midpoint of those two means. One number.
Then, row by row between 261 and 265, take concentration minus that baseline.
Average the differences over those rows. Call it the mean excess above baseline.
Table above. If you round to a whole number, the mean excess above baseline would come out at -8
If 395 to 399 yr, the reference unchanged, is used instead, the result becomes 5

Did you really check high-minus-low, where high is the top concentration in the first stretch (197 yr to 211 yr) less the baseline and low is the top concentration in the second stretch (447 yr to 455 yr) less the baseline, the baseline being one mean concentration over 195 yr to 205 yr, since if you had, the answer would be -10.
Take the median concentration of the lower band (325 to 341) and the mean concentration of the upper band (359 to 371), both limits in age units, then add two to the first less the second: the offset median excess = -24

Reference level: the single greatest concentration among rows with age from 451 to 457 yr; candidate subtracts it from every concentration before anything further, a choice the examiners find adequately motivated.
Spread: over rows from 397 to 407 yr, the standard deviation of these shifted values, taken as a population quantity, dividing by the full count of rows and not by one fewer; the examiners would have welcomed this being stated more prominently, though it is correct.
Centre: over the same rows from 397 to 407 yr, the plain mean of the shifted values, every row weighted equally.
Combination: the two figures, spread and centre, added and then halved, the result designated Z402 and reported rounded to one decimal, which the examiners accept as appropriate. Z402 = 1.6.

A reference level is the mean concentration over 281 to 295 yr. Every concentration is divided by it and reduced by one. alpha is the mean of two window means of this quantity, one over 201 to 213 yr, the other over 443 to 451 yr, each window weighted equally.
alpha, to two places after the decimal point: 0.37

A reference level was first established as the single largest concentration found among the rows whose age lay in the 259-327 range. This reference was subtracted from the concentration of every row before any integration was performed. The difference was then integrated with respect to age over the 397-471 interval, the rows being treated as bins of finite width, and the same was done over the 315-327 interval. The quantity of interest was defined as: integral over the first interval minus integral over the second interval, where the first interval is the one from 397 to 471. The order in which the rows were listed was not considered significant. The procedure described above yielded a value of -236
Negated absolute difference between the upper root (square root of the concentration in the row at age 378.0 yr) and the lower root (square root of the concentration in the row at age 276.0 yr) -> -1.6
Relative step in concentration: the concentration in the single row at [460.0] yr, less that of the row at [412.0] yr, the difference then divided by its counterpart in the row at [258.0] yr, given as 0.015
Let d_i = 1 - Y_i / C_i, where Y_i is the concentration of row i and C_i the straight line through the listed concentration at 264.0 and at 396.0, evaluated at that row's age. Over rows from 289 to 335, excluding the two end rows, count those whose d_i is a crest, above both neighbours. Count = 3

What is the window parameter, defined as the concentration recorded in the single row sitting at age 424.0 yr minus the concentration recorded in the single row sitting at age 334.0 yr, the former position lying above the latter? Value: 58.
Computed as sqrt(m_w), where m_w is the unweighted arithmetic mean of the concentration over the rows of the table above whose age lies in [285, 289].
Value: 13.6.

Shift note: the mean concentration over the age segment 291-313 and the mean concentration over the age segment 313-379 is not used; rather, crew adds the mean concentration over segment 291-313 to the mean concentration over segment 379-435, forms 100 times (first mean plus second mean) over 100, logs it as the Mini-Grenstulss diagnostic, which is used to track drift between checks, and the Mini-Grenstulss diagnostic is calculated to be 483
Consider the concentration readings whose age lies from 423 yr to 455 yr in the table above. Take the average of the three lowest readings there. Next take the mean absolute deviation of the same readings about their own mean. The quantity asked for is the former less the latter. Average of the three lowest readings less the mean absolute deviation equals 255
